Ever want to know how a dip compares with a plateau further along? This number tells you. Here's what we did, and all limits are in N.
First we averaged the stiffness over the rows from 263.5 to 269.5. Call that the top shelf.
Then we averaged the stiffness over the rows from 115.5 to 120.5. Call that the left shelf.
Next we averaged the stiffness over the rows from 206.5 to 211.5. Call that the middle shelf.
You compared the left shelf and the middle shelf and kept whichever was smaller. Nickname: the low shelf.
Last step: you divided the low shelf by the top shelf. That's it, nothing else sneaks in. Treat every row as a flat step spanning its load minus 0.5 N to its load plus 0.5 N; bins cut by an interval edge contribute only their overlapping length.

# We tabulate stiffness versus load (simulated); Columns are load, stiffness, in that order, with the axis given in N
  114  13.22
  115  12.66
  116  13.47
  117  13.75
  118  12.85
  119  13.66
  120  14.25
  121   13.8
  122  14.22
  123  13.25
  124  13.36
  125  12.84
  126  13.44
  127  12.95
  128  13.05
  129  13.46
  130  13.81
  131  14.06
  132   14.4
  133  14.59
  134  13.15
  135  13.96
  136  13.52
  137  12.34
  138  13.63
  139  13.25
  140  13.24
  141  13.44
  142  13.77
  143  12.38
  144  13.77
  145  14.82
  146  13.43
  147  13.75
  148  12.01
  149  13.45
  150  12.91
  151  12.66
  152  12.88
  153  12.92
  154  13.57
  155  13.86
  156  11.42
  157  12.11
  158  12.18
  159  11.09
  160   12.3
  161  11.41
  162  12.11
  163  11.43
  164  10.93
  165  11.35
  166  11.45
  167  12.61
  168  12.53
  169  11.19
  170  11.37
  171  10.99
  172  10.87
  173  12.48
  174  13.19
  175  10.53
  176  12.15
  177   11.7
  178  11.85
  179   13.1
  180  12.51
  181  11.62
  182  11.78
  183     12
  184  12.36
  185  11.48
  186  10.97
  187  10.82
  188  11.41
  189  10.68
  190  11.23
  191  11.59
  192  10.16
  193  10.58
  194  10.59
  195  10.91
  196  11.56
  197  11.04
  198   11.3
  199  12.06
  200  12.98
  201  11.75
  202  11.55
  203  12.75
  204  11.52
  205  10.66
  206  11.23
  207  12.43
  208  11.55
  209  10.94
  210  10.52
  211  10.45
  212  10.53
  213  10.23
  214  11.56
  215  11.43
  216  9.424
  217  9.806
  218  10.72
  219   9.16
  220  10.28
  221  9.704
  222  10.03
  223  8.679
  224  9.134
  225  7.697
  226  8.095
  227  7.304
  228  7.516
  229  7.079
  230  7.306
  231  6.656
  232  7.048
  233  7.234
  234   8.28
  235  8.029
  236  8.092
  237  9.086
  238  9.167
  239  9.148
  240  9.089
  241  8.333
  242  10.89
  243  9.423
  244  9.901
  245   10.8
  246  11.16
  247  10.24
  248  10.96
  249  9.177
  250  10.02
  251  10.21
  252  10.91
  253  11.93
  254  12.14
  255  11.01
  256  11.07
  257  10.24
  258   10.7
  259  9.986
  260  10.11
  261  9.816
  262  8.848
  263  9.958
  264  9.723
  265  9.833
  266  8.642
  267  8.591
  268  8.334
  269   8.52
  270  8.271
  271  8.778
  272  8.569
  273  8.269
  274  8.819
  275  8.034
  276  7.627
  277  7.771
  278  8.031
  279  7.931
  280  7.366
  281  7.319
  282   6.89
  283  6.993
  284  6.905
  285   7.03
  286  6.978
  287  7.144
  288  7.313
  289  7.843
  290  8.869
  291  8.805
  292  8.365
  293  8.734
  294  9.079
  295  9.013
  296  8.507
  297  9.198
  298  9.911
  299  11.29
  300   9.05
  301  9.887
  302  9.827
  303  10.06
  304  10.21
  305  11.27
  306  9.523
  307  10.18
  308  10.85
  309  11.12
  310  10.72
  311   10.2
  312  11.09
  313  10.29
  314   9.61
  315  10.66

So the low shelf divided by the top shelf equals 1.3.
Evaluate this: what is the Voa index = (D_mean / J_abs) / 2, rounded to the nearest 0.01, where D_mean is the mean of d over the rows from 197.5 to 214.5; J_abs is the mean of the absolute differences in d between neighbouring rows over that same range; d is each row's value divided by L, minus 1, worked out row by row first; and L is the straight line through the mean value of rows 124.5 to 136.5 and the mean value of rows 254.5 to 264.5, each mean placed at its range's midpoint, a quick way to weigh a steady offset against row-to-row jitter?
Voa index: -0.12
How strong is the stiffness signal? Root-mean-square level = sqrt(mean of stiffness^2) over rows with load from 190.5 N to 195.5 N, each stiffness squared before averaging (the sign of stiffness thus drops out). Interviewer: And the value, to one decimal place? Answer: 10.8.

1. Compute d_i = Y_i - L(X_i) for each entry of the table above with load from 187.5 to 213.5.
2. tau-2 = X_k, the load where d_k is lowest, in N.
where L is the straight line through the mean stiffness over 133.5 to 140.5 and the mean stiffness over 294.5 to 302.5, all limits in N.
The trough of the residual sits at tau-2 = 192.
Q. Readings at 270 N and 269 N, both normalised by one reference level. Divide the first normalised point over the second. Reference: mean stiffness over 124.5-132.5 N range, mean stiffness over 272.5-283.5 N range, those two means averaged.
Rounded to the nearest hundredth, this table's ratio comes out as 0.97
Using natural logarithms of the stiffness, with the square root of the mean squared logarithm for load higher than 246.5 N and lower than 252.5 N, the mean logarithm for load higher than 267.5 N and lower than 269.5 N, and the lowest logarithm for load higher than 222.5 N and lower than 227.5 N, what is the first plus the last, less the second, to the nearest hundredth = 2.18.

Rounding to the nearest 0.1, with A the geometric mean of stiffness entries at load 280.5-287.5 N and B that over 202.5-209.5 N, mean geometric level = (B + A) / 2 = 9.3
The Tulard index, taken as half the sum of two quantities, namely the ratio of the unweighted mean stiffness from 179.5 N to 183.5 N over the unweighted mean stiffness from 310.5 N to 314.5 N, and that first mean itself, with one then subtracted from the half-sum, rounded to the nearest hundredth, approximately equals 5.57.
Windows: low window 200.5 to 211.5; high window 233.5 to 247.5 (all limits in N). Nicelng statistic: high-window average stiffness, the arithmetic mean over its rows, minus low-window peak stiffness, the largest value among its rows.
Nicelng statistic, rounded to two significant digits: -3.3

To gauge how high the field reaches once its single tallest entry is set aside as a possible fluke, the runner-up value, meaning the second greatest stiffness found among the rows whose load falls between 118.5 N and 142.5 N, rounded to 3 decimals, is 14.400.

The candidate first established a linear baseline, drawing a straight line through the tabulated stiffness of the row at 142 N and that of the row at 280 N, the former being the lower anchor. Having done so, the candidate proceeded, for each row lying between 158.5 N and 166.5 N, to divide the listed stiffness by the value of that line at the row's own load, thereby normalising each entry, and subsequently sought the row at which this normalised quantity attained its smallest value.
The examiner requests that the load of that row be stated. 159 N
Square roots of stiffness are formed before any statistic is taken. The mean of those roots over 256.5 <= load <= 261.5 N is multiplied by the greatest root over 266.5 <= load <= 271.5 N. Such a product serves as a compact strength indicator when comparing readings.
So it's 9.4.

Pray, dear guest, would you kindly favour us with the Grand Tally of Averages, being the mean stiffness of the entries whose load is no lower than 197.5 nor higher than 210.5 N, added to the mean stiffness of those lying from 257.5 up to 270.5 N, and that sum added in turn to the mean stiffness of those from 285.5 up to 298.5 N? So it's 29.4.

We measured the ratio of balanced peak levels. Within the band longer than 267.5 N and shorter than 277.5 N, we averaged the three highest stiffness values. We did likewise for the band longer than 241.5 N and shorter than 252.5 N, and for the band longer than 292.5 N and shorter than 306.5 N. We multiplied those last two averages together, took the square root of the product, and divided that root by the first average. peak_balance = 1.26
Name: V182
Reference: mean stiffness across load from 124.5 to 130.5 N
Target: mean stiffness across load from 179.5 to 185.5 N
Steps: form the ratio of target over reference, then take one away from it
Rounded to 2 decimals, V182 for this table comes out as -0.10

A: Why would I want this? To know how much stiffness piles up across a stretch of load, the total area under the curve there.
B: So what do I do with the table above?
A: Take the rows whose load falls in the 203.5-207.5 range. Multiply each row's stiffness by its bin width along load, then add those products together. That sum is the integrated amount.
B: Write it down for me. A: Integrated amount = 46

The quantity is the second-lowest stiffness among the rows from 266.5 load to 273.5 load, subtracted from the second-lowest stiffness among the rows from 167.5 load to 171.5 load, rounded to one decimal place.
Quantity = 2.9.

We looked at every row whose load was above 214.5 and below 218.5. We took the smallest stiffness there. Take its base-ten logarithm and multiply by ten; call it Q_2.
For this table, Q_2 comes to 9.7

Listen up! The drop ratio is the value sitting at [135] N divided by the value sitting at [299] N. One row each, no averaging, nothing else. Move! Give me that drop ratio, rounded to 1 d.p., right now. 1.2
